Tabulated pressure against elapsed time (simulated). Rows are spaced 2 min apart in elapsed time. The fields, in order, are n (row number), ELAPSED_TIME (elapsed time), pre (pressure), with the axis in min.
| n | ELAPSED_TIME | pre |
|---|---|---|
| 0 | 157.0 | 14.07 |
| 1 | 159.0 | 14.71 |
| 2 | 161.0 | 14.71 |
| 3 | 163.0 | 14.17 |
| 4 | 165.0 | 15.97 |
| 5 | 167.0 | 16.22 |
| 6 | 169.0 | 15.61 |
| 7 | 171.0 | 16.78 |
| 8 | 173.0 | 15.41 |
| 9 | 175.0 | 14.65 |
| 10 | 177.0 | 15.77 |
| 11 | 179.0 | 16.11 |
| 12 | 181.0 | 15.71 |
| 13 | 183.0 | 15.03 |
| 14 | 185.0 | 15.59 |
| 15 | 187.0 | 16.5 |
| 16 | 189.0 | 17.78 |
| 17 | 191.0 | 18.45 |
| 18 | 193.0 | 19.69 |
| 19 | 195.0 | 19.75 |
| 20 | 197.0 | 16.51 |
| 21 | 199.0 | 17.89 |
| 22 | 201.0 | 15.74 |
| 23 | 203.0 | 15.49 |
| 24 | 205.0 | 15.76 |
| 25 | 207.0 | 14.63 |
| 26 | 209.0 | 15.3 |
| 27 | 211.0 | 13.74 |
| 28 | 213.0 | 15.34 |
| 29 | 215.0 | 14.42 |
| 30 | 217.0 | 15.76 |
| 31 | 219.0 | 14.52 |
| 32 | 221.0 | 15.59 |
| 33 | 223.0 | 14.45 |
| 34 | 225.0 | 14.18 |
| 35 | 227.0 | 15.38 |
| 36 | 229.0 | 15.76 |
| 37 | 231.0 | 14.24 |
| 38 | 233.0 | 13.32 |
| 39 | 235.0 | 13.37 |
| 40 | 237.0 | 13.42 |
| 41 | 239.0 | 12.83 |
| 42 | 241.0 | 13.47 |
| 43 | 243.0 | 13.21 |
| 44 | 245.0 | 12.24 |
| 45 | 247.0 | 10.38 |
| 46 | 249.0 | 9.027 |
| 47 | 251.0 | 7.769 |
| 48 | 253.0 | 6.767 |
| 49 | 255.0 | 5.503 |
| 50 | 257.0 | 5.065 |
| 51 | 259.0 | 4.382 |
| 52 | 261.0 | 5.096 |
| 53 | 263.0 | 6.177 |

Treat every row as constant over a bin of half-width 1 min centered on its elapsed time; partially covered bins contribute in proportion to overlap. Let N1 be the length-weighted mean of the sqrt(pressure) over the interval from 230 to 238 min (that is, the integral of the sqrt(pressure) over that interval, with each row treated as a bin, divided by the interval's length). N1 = 3.69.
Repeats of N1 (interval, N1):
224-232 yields 3.86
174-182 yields 3.94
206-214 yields 3.84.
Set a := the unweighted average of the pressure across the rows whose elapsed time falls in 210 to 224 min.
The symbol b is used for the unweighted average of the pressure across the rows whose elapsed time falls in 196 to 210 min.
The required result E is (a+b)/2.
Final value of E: 15.4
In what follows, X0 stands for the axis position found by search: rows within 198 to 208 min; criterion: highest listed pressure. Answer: 199.0 min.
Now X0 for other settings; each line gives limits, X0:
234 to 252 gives 241.0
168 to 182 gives 171.0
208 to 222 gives 217.0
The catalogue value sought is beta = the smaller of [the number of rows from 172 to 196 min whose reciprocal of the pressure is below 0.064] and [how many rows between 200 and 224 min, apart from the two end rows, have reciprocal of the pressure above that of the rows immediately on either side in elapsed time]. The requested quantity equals 5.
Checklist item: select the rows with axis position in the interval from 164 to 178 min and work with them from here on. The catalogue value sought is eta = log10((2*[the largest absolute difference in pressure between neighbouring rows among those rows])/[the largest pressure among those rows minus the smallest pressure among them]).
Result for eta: 0.11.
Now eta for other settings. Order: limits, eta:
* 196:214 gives 0.02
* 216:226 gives 0.20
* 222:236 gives 0.10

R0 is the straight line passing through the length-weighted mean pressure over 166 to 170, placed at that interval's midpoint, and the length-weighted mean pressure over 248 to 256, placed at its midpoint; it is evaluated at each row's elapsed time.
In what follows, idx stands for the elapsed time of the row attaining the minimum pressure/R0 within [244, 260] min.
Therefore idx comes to 259.0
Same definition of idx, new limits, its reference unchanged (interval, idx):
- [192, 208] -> 207.0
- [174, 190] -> 175.0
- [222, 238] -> 223.0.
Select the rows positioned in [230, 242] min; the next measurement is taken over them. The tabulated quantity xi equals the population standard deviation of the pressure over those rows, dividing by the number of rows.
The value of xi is 0.4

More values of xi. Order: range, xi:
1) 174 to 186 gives 0.5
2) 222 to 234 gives 0.8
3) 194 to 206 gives 1.5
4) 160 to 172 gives 0.9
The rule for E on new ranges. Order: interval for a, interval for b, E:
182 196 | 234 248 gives 15.1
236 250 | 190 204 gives 14.9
